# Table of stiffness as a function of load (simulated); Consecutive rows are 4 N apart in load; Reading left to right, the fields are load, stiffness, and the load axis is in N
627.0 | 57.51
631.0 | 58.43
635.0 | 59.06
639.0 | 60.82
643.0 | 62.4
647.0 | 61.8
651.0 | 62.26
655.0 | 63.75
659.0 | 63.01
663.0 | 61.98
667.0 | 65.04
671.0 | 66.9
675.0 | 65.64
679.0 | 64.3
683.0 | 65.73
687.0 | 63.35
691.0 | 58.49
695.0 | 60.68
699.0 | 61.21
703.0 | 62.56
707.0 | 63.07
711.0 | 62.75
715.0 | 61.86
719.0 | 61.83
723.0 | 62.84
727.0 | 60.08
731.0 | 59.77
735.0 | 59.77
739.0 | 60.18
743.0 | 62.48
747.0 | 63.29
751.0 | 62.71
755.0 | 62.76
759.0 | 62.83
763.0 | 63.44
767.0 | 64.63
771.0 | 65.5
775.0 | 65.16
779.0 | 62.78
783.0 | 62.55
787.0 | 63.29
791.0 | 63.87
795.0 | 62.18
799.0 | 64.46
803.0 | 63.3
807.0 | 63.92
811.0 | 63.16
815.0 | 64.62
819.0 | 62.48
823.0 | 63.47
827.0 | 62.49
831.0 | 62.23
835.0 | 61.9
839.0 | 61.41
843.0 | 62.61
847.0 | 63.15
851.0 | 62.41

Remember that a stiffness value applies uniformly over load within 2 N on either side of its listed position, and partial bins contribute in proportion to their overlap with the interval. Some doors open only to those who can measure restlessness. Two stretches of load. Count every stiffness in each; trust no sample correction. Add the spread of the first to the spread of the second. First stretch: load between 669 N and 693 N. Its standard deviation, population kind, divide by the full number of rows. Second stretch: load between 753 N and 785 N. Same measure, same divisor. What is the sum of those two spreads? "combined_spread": 3.9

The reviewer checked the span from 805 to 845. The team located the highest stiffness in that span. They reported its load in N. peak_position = 815.0 N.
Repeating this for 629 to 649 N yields 643.0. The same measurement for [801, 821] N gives 815.0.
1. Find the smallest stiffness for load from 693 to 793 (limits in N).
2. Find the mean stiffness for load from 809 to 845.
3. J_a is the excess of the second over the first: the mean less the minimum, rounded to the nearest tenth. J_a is 2.9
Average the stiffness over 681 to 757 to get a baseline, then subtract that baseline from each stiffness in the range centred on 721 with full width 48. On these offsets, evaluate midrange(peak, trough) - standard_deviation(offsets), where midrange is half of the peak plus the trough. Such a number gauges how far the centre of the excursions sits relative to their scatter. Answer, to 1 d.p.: -1.7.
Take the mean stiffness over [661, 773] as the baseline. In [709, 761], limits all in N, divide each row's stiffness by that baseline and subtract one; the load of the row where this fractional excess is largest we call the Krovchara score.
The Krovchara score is 747.0 N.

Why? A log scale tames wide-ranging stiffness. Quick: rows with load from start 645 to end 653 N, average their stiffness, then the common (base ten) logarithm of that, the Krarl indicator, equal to 1.79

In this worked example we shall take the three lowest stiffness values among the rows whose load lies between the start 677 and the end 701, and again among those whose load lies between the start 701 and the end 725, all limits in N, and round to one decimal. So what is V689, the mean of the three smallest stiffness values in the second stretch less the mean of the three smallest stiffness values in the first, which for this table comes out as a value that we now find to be 2.0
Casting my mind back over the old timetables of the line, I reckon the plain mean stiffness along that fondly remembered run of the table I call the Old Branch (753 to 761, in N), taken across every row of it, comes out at 62.8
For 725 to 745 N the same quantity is 60.5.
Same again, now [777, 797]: 62.9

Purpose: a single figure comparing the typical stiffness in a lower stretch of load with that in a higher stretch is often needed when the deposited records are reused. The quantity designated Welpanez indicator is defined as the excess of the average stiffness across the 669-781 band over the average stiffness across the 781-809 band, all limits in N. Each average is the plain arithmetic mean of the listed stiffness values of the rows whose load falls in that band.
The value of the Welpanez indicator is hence -0.63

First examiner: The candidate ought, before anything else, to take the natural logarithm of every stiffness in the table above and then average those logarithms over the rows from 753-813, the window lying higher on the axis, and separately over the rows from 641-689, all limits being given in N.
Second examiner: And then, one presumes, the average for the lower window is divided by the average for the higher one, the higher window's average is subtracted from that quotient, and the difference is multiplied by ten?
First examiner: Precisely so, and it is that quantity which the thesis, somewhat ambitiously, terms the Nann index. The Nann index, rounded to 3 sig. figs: -31.5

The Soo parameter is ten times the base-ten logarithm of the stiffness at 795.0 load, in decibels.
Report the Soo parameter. 17.9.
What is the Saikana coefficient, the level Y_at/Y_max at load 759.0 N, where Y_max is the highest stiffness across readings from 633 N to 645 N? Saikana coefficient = 1.007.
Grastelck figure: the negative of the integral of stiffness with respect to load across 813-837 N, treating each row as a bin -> -1509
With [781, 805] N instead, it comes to -1519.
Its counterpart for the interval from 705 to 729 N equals -1490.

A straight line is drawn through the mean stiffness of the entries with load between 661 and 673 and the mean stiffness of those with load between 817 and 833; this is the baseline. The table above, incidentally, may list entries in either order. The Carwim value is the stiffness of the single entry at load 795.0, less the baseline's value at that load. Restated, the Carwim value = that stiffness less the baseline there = -0.9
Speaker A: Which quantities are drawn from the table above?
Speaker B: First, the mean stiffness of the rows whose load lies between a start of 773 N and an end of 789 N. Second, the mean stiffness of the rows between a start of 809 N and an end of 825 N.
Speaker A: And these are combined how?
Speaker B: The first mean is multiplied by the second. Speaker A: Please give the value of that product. 4024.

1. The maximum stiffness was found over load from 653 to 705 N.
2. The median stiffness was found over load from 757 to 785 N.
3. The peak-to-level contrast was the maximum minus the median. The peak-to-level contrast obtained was 3.5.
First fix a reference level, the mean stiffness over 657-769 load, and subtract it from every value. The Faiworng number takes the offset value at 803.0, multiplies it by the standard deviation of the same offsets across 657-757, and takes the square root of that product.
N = 1.2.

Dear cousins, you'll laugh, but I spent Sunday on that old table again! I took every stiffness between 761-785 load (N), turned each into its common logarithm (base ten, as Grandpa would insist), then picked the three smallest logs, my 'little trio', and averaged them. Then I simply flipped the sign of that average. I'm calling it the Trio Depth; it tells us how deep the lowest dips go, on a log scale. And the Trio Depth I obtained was -1.80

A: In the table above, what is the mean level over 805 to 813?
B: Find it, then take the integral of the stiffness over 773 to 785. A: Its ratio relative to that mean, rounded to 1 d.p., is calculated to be 12.0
